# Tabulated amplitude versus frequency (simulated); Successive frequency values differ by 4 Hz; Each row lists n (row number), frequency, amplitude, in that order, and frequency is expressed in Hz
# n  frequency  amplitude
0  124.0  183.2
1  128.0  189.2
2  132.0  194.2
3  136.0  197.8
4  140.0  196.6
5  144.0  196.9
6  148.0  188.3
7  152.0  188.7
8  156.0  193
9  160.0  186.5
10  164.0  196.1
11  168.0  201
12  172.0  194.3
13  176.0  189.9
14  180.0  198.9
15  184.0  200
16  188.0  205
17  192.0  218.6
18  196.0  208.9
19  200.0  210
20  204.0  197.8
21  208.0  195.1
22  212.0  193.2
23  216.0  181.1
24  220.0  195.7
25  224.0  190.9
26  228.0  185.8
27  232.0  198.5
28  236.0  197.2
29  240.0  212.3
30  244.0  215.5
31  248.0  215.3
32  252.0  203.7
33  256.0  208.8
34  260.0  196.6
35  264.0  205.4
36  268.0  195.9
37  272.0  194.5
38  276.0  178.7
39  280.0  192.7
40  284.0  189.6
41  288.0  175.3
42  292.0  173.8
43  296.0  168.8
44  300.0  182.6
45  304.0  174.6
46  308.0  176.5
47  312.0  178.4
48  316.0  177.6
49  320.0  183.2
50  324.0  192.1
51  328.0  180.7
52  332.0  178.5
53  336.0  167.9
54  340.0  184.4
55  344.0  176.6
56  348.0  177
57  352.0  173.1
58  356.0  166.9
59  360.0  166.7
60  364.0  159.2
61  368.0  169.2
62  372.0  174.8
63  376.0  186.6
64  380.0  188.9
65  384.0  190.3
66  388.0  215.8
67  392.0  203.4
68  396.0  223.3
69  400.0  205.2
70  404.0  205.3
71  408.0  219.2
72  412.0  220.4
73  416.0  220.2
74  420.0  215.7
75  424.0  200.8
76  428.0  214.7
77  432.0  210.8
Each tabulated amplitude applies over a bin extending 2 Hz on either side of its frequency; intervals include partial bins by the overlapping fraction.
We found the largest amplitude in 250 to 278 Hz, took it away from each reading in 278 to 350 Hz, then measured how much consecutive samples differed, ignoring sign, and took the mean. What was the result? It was 6.7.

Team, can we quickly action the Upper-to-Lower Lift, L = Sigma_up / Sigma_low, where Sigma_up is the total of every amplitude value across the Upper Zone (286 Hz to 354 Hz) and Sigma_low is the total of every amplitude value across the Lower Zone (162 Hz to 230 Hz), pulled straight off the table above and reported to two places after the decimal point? 0.90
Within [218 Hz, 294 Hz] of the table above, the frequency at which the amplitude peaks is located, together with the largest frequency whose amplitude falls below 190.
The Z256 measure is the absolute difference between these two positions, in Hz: 48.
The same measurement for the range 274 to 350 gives 68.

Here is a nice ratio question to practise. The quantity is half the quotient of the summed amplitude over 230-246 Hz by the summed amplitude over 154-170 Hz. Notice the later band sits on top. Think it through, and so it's 0.530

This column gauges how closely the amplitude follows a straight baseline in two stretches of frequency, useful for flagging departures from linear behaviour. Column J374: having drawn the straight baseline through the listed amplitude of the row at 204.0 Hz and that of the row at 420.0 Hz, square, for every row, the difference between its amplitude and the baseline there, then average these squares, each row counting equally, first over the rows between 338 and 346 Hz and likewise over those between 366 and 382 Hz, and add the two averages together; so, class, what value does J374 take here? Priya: 1928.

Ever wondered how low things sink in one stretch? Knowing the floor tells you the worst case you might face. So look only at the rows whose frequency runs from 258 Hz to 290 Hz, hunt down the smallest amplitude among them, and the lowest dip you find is 175.3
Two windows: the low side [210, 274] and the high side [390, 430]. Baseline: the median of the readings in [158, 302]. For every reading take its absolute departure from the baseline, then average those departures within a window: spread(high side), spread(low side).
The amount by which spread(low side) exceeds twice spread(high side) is -26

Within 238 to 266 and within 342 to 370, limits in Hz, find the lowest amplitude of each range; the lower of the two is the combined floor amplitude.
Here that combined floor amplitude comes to 159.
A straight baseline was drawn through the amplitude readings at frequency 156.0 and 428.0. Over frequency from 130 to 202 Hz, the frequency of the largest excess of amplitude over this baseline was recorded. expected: 192.0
